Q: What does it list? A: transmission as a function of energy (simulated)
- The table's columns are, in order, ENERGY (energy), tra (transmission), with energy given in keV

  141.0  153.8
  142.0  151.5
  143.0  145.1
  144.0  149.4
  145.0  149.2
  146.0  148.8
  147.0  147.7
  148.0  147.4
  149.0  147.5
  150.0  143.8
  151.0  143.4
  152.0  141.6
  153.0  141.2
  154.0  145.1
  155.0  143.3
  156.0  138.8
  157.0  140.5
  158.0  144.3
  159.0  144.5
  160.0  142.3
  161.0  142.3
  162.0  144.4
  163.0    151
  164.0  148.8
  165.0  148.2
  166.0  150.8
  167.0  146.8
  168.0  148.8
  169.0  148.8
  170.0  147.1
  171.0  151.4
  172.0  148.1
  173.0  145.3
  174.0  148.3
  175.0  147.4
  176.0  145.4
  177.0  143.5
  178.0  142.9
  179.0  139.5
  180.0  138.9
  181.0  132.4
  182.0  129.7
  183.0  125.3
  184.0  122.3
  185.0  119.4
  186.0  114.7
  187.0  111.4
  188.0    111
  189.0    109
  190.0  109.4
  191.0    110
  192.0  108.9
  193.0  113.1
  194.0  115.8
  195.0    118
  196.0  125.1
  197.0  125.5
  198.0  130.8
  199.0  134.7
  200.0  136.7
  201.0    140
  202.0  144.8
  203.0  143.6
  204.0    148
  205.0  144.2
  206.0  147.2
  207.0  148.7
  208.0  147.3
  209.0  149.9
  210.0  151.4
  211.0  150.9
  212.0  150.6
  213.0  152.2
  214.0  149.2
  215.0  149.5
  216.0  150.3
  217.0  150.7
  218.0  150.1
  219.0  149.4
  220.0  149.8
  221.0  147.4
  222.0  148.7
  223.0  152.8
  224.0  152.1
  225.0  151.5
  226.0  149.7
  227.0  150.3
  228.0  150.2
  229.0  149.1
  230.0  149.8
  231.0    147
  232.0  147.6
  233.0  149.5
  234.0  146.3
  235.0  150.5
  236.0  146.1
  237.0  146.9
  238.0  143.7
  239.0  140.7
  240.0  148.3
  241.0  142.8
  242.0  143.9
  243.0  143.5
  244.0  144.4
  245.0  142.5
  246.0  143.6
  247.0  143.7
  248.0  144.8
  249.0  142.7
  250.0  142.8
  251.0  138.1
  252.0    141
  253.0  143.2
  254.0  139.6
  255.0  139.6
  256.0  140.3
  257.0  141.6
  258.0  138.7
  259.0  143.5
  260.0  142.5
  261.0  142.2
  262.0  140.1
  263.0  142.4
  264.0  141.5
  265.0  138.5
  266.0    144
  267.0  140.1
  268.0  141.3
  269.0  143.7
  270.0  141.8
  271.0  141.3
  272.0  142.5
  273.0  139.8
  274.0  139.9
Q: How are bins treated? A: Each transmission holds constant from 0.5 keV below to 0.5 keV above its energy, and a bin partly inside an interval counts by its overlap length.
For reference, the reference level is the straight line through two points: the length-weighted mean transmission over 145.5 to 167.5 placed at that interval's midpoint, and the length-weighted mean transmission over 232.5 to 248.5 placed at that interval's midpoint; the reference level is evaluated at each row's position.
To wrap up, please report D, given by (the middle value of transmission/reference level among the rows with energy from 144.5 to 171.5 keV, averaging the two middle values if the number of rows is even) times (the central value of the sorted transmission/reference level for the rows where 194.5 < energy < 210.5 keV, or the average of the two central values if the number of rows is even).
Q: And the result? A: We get 1.00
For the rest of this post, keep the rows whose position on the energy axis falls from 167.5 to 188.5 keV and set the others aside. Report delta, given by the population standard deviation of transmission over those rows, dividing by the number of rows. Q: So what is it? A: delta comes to 13.3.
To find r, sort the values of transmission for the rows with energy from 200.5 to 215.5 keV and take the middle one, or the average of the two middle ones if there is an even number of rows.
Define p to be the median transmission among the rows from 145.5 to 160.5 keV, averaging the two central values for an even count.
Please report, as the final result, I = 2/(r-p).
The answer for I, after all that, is 0.41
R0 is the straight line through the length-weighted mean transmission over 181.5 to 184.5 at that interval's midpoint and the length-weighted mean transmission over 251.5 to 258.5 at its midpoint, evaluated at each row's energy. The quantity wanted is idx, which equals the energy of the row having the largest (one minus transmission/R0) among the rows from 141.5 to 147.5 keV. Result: 143.0 keV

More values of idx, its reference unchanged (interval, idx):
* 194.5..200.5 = 195.0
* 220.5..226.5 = 221.0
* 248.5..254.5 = 251.0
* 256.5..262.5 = 258.0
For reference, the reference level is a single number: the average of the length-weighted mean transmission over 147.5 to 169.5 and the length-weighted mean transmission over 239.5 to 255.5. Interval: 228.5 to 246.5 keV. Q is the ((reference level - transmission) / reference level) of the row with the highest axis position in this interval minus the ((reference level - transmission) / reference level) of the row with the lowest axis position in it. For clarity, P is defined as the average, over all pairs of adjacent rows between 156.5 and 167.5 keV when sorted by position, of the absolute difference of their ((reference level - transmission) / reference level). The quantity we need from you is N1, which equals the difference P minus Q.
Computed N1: -0.02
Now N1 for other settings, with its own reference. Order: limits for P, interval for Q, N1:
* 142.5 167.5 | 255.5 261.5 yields 0.03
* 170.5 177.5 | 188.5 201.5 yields 0.23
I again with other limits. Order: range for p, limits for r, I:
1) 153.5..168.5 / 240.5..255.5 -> -1.18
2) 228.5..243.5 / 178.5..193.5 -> -0.06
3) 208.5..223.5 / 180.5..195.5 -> -0.06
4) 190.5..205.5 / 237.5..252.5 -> 0.16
